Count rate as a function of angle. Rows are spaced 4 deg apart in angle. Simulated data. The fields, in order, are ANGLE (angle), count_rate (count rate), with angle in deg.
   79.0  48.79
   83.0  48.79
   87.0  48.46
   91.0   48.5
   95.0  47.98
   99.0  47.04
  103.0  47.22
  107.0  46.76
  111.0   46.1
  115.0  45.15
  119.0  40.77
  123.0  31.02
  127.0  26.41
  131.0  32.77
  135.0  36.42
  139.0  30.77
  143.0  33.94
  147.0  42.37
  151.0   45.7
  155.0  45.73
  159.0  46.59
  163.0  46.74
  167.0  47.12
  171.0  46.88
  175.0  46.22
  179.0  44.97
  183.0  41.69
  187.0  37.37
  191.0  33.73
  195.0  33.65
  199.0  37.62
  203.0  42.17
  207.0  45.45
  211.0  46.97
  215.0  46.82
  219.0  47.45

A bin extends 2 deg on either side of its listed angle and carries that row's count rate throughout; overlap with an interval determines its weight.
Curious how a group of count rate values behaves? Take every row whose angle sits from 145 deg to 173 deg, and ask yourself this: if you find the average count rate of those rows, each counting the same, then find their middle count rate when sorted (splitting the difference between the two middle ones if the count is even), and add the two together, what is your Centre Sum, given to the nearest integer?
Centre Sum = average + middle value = 92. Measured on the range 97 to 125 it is 90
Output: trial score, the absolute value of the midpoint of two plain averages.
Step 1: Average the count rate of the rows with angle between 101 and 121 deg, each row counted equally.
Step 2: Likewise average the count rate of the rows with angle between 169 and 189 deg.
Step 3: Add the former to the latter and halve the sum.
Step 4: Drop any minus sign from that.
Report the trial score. 44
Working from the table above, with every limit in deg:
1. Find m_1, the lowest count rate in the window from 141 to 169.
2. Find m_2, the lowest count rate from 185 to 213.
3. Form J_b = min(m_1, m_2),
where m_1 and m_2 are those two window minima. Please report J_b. 34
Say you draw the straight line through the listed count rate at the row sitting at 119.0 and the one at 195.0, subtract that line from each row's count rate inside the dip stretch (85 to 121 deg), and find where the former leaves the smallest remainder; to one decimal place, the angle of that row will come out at 119.0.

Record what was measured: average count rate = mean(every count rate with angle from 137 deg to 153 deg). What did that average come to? 38.2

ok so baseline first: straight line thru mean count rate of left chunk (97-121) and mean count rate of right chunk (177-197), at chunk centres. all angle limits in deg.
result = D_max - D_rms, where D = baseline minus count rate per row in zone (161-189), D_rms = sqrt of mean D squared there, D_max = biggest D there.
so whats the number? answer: -4.8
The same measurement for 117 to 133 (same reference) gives 5.1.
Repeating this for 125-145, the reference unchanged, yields 5.8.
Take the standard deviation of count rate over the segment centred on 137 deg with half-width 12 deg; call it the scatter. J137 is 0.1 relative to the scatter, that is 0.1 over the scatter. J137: 0.02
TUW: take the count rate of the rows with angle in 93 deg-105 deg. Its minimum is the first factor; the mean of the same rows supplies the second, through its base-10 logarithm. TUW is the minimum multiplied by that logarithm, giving 79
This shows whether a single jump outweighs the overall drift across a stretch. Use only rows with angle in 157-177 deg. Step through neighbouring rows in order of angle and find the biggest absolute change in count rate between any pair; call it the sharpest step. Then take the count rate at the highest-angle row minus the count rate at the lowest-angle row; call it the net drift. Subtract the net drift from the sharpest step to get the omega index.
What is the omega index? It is 1.0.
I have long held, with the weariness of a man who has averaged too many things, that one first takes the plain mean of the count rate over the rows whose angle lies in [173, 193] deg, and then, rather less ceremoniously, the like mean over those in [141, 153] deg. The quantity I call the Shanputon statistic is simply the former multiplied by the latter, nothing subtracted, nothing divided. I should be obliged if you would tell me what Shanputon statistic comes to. 1659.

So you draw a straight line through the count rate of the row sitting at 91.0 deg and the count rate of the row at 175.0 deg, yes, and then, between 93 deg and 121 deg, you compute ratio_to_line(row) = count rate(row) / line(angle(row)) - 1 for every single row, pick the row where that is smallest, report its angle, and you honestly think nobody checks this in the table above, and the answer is 119.0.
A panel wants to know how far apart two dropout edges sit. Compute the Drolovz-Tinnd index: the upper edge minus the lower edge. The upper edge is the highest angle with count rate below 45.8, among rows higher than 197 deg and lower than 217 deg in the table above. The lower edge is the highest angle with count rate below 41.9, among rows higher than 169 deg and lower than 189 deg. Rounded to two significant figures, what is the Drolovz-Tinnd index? 20 deg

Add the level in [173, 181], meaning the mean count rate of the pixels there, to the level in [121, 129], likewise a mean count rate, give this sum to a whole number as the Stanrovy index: 74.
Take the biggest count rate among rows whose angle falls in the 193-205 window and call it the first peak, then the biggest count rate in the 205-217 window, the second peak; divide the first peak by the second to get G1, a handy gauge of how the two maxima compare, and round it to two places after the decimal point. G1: 0.90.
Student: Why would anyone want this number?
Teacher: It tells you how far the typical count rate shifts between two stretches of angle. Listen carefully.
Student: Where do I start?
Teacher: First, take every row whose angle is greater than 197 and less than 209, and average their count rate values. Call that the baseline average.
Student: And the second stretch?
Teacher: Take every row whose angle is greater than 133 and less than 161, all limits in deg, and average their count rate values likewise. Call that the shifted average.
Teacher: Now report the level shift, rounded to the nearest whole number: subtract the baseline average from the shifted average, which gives -2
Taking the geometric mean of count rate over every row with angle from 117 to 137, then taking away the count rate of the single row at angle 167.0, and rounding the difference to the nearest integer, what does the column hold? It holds -14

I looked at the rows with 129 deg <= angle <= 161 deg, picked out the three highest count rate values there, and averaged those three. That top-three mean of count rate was 46.0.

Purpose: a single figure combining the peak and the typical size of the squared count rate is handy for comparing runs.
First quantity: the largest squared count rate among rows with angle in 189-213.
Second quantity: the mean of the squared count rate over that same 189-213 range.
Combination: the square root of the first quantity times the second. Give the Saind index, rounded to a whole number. 1892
